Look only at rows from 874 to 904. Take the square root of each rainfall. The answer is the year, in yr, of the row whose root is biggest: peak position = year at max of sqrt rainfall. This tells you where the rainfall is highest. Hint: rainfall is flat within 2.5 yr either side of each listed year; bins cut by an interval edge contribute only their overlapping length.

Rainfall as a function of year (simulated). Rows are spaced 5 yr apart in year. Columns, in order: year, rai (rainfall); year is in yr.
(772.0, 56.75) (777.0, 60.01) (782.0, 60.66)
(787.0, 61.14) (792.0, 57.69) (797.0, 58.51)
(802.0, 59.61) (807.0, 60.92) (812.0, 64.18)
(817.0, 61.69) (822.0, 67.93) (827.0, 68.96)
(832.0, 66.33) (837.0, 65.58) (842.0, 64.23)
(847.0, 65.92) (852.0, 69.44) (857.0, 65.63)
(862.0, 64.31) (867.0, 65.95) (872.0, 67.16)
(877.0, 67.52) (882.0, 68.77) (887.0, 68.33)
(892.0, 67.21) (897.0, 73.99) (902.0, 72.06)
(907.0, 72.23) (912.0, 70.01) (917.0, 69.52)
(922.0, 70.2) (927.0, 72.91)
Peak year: 897.0 yr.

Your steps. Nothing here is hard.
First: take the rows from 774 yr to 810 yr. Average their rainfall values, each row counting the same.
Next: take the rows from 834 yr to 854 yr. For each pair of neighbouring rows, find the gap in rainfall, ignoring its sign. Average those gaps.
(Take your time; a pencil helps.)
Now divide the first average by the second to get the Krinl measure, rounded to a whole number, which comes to 27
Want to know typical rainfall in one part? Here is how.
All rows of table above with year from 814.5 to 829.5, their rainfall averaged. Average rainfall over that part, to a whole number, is 66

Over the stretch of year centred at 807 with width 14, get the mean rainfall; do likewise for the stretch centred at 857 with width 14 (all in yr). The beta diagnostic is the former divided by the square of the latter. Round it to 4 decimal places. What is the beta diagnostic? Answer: 0.0139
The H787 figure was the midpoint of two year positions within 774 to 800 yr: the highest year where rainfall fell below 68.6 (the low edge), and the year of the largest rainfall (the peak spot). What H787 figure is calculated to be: 792.0 yr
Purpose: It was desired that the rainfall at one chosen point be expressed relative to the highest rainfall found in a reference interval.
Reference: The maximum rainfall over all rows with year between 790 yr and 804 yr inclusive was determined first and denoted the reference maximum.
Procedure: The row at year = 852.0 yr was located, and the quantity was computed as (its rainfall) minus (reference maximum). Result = 10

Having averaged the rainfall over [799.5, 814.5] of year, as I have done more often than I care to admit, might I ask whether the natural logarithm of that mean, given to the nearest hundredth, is 4.12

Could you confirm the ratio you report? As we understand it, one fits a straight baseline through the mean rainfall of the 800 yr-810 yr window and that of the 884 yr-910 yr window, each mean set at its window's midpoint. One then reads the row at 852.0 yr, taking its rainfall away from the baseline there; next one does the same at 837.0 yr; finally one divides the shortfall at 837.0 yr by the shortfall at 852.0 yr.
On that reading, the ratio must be 0.4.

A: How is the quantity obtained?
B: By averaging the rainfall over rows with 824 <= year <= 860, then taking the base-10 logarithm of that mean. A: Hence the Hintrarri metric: 1.82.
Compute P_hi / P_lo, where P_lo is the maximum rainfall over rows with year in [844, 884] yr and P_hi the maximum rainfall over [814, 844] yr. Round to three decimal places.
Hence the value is 0.993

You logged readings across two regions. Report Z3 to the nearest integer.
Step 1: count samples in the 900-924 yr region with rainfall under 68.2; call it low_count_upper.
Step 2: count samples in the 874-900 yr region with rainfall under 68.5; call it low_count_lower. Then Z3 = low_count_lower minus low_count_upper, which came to 3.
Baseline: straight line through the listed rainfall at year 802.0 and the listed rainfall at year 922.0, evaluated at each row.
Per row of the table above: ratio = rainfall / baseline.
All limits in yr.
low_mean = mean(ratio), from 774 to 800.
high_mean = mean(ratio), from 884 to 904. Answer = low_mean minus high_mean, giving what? -0.016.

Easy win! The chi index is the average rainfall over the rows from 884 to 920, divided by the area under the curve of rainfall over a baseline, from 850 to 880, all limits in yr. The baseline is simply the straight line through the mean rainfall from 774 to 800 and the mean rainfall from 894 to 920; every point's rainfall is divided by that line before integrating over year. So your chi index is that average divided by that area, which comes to 2.4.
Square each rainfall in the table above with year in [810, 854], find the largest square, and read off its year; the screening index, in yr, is 852.0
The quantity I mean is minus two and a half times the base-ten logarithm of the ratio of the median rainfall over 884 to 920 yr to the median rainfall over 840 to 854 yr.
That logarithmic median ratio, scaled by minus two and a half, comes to -0.07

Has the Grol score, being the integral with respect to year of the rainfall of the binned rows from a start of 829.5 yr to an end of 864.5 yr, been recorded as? 2307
